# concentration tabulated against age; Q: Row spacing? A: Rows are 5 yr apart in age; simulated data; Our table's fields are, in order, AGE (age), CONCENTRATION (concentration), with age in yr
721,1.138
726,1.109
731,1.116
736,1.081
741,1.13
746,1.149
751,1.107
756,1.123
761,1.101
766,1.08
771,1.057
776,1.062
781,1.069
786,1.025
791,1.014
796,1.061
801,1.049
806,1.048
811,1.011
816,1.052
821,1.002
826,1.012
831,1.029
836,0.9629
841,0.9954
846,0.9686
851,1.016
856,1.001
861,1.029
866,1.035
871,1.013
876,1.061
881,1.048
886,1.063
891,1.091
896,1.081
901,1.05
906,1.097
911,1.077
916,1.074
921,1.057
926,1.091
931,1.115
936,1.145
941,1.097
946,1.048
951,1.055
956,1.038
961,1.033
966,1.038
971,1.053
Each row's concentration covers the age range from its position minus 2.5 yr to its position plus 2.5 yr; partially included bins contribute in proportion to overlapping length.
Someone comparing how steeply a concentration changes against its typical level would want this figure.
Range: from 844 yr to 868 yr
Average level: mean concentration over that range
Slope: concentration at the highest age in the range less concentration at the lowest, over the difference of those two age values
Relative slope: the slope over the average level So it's 0.0033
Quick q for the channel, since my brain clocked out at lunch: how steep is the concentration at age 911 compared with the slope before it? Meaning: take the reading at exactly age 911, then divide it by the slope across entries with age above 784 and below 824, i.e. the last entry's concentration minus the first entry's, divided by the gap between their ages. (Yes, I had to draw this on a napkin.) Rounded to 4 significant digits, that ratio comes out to -1639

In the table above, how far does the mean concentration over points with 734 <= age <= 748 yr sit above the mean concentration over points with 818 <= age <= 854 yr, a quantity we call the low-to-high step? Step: 0.12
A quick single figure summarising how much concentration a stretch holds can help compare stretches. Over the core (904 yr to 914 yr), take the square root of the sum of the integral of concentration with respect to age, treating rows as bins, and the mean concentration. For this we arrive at 3.46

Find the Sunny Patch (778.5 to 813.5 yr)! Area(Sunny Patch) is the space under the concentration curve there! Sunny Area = 36.4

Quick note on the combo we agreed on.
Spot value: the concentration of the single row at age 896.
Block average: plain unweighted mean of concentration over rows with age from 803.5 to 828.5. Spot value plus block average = 2.11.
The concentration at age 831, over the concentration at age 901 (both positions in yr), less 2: -1.02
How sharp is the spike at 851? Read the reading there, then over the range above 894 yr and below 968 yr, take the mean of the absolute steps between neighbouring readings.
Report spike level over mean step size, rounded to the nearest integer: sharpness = 42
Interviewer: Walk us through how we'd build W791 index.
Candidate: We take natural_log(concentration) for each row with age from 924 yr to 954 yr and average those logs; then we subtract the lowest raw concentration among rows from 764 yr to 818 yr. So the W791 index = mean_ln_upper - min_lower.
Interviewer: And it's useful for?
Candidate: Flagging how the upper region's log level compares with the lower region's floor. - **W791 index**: -0.92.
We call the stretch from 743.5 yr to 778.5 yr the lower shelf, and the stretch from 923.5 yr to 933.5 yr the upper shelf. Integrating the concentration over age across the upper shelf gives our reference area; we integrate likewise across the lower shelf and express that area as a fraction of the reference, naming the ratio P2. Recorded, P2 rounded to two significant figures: 3.5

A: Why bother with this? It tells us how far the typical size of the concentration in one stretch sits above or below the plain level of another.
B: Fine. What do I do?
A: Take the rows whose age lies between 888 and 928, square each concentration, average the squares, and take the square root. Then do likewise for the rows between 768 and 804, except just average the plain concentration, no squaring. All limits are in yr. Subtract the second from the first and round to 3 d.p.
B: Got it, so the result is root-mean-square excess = 0.029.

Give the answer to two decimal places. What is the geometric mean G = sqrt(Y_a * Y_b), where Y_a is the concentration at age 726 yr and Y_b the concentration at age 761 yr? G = 1.10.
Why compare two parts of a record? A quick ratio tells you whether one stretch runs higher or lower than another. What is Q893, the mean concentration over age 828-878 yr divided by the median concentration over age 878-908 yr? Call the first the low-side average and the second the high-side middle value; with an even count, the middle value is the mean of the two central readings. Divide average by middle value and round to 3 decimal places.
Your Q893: 0.943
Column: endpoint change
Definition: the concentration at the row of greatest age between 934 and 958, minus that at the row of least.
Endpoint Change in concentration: -0.107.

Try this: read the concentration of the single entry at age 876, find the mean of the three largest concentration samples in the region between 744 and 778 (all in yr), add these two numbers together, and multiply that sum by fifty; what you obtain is 109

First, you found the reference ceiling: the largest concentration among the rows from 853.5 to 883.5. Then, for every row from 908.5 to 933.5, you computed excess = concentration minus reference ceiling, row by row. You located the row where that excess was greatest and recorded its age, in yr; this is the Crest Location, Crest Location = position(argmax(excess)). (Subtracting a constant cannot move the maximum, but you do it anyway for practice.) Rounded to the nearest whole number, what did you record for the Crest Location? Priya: 931 yr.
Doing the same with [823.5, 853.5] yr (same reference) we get 831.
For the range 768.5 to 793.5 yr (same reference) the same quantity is 781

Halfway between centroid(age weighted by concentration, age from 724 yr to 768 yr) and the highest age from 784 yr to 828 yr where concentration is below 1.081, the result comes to 786.0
